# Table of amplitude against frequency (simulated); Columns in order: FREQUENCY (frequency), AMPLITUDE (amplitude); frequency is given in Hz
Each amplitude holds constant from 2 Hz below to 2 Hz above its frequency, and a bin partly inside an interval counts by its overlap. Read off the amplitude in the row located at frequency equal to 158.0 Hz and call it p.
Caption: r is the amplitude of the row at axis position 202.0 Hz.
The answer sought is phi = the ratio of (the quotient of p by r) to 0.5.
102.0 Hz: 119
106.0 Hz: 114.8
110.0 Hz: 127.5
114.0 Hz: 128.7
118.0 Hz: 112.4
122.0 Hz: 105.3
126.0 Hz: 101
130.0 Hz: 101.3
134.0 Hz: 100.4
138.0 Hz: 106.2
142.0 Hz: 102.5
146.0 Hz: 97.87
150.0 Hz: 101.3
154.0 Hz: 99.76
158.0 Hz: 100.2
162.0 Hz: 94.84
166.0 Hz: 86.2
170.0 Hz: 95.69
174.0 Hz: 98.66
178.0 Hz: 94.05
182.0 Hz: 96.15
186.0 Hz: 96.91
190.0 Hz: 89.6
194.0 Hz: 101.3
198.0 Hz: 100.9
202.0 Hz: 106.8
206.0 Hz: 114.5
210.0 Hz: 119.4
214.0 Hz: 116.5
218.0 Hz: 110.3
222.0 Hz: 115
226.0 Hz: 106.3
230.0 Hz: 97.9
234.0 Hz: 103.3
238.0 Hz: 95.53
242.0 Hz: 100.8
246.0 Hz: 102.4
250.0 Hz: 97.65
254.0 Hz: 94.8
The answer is 1.88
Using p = 100.2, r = 106.8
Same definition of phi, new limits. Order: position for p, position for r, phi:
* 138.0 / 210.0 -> 1.78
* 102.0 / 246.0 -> 2.32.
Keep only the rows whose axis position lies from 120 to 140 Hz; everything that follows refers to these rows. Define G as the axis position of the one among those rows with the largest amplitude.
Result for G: 138.0 Hz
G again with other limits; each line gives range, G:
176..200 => 194.0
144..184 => 150.0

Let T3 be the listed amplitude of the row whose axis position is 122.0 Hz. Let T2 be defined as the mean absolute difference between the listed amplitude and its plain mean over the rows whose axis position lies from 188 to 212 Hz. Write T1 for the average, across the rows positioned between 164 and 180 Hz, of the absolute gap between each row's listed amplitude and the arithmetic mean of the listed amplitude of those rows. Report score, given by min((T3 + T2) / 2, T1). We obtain 3.7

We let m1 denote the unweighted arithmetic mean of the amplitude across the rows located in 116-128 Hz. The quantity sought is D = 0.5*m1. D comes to 53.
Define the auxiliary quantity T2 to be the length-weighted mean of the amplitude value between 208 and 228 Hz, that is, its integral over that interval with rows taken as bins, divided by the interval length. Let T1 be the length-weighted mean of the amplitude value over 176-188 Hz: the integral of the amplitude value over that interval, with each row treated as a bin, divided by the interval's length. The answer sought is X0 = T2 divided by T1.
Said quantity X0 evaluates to 1.19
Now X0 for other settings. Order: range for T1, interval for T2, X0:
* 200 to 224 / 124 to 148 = 0.89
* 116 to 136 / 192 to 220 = 1.06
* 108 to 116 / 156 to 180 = 0.74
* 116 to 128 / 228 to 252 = 0.94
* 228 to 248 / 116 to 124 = 1.09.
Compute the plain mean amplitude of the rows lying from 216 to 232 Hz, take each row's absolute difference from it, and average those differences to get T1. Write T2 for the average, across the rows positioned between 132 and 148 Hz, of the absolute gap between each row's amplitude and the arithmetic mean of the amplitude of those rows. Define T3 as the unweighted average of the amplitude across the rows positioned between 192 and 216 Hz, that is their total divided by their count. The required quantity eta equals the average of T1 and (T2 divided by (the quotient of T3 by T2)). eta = 2.7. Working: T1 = 5.3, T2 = 2.61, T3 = 110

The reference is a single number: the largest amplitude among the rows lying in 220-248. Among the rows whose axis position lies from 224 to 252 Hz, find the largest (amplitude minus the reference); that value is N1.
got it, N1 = -9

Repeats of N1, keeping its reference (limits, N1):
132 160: -9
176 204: -8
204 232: 4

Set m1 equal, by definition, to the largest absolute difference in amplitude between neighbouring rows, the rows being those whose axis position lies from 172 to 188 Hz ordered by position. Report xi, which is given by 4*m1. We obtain 18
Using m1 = 4.6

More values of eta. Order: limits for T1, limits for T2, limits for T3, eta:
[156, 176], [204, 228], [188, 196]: 1.9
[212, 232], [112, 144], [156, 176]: 3.1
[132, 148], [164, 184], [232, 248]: 1.4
